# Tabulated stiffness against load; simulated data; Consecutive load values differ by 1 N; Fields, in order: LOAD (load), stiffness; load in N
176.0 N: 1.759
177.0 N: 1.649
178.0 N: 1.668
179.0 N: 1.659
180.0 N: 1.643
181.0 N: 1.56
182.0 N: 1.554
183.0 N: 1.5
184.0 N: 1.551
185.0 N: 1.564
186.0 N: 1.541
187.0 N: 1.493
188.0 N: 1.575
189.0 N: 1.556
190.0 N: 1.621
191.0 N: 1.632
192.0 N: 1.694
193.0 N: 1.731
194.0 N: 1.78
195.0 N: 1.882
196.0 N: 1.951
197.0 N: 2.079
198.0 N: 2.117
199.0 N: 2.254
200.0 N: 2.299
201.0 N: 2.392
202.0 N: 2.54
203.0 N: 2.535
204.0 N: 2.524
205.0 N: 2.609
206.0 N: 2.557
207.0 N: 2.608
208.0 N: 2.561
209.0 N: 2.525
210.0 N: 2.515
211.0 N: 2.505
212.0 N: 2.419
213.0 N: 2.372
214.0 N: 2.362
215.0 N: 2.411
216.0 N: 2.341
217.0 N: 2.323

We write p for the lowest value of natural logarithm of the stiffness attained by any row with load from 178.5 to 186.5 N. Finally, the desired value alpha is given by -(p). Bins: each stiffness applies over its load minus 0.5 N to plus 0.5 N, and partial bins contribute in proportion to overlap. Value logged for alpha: -0.41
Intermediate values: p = 0.41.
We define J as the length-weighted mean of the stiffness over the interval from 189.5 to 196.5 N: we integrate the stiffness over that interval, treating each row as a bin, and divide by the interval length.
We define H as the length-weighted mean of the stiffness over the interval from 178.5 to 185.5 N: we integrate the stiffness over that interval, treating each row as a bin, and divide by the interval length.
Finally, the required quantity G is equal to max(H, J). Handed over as 1.76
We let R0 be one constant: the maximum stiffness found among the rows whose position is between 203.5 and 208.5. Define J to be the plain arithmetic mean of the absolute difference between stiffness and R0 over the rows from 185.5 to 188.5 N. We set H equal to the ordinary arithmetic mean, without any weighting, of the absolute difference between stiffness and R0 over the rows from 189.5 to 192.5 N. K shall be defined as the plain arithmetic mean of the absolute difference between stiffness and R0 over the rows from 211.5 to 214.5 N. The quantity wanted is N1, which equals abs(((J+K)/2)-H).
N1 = 0.3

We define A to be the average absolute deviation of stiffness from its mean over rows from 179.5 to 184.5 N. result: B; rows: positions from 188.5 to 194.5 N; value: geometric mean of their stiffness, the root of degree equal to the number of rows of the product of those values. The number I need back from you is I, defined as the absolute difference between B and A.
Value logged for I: 1.6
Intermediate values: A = 0.03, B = 1.7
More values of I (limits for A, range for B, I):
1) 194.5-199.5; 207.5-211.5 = 2.4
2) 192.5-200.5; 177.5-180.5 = 1.5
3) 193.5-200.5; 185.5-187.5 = 1.4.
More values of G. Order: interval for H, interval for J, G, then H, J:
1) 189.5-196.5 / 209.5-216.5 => 2.42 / 1.8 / 2.4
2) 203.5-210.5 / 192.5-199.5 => 2.56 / 2.6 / 2.0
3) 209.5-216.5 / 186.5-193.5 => 2.42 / 2.4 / 1.6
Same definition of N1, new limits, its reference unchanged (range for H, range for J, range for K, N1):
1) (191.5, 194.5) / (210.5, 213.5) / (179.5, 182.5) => 0.3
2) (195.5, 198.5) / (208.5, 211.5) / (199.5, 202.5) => 0.4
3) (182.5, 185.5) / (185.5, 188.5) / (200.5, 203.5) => 0.5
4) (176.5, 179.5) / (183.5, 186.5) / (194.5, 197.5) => 0.1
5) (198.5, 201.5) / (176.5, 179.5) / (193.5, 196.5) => 0.6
